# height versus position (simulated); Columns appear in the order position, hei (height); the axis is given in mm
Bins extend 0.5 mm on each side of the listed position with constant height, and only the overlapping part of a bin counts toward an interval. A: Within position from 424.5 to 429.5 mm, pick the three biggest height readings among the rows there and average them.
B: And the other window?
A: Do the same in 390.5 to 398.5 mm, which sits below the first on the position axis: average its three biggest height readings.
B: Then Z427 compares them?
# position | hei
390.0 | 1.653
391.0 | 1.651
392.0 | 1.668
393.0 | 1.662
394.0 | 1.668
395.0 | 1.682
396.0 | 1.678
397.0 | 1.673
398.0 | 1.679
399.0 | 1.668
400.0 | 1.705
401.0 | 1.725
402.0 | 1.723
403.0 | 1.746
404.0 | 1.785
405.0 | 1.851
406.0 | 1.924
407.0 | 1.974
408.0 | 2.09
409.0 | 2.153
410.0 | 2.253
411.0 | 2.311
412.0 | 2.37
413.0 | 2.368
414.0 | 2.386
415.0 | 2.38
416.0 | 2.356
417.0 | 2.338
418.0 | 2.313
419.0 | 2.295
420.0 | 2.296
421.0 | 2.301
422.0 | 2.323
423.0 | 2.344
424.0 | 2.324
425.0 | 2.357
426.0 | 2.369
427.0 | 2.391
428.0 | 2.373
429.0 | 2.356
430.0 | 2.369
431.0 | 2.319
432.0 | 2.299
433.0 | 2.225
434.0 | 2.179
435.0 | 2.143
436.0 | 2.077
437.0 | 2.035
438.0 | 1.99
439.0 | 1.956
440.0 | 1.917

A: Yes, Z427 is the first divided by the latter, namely 1.42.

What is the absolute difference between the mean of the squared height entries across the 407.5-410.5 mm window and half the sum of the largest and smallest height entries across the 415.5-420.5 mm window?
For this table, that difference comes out 2.4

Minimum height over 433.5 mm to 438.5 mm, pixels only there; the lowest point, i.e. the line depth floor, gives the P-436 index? 1.99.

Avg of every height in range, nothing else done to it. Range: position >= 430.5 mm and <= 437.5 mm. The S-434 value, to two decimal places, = 2.18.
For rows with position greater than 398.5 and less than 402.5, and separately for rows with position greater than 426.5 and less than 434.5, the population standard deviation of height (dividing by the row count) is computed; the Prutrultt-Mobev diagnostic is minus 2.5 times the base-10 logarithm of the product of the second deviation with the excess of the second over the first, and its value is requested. 6.2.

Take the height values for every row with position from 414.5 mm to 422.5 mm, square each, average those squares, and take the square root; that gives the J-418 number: 2.33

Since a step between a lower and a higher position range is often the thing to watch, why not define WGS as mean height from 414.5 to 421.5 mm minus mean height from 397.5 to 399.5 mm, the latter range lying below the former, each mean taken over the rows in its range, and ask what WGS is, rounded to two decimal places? 0.65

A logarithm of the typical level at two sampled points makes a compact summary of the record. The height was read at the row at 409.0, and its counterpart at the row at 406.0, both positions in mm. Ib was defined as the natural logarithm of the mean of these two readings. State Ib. 0.71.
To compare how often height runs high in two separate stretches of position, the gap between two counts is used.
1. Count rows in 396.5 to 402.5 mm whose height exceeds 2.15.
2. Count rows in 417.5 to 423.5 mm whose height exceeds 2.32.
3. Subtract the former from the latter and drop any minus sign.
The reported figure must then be 2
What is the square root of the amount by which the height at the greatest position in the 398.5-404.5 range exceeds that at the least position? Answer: 0.34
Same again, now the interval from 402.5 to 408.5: 0.59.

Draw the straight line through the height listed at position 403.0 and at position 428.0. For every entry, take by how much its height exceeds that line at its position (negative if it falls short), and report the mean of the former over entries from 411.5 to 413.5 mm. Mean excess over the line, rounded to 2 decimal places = 0.38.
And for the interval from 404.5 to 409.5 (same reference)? 0.15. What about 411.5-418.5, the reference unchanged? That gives 0.31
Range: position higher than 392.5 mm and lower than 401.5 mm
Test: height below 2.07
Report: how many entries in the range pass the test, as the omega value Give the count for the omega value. 9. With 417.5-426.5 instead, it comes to 0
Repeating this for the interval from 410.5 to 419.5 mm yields 0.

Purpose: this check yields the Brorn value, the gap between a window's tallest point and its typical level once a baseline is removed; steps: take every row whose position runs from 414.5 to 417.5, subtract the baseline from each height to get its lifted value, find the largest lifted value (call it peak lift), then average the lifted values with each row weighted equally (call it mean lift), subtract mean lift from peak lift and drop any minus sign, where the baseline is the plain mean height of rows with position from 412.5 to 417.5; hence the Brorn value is 0.022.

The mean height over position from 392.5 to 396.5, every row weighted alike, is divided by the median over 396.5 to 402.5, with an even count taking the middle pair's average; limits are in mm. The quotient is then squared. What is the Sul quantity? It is 1.0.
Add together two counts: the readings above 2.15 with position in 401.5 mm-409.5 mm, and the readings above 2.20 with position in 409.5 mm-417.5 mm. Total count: 9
